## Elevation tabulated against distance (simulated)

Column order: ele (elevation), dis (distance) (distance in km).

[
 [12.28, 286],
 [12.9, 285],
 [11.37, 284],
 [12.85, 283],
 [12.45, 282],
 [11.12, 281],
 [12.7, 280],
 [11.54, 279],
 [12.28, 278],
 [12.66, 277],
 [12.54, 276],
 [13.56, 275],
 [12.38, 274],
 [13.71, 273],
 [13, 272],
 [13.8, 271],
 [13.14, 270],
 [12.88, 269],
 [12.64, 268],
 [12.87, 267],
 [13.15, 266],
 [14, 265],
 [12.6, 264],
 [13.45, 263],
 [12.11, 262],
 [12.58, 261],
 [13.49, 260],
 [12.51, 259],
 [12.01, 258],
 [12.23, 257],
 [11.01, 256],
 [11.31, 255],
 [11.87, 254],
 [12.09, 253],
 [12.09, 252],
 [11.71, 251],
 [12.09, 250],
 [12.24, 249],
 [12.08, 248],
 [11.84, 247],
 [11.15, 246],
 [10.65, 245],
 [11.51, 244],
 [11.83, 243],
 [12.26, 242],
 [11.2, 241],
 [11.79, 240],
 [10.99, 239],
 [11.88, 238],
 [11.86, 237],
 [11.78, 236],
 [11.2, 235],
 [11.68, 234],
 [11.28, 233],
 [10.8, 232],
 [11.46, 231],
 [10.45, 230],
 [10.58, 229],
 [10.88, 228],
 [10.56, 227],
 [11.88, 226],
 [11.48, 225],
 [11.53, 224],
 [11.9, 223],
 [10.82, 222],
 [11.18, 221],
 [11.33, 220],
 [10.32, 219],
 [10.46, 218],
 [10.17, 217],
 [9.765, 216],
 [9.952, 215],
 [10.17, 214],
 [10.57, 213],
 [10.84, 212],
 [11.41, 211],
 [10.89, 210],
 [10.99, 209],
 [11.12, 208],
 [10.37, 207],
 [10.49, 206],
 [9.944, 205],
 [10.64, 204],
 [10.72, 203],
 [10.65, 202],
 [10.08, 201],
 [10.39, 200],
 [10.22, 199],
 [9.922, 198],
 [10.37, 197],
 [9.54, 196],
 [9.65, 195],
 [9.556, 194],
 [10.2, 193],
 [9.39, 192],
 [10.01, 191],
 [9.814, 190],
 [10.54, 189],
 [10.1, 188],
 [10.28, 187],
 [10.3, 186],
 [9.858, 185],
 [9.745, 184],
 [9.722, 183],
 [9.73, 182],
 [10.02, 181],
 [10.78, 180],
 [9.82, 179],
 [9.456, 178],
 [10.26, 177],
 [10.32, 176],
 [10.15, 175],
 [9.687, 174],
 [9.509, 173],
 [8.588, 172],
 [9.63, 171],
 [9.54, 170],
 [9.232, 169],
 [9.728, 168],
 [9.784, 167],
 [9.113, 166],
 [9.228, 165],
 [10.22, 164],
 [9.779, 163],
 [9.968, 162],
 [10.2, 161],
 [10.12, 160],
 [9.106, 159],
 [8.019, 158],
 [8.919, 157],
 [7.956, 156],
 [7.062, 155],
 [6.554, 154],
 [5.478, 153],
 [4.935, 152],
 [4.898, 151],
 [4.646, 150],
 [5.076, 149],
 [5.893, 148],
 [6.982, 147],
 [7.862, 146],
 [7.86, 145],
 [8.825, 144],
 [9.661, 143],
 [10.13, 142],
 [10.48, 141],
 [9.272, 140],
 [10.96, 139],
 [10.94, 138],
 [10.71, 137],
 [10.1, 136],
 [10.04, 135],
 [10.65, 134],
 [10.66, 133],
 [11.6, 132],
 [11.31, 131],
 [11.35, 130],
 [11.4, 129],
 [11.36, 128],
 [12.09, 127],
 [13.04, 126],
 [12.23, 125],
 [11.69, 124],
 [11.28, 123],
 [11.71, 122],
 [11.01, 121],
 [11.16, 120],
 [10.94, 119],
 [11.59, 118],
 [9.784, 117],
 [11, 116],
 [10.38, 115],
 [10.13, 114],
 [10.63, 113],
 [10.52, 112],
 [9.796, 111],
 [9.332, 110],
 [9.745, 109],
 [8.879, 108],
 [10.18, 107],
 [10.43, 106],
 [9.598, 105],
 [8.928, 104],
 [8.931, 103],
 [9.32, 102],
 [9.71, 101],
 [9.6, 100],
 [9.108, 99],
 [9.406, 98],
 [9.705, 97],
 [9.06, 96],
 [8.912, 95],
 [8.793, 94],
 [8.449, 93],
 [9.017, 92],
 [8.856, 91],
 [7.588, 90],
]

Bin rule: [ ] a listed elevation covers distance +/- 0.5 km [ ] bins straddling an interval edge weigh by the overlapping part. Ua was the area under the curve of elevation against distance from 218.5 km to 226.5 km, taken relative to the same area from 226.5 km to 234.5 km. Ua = 1.03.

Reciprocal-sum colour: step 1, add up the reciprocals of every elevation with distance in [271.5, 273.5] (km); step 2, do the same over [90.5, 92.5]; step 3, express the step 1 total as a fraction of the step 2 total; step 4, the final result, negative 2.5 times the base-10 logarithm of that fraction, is 0.4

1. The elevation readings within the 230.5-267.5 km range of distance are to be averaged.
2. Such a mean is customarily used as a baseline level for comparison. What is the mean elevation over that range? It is 12.0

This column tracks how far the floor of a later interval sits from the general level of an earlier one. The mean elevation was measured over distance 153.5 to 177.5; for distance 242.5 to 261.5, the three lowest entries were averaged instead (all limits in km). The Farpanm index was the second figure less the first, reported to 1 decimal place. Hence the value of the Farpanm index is 1.7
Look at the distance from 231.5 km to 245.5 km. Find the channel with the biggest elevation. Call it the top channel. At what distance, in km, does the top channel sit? 242 km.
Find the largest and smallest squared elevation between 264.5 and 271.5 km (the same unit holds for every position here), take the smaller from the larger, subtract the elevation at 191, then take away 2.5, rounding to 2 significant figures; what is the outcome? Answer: 24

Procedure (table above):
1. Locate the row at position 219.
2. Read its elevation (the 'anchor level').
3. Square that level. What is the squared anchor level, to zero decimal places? 107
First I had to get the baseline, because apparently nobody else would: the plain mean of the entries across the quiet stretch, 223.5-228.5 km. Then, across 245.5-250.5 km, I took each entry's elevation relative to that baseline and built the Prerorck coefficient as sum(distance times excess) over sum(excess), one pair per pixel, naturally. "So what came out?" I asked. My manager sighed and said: 248.7 km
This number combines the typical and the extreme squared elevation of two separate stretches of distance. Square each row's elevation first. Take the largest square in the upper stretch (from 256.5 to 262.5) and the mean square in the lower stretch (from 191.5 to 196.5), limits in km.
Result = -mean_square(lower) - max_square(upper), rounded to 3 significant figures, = -276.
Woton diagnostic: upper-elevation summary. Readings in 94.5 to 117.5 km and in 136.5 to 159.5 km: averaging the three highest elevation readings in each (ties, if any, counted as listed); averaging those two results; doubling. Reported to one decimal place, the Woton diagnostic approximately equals 21.6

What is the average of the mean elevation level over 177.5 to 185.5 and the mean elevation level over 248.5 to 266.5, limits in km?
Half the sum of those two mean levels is 11.1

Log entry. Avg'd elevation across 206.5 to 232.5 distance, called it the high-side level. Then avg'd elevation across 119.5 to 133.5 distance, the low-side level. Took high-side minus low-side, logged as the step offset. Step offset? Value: -0.7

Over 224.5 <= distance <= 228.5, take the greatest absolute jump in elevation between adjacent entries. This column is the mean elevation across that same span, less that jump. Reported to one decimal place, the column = 9.9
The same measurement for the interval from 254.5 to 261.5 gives 10.9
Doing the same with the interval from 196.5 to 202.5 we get 9.7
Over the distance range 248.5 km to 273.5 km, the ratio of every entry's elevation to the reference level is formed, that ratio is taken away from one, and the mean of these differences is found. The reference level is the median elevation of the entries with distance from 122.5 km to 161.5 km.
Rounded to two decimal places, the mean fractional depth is -0.25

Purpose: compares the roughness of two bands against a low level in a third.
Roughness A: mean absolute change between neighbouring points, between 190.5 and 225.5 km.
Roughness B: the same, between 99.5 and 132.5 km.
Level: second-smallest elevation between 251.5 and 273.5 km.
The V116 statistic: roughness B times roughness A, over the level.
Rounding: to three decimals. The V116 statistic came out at 0.018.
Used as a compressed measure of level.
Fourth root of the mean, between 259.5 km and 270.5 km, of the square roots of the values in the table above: 1.38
